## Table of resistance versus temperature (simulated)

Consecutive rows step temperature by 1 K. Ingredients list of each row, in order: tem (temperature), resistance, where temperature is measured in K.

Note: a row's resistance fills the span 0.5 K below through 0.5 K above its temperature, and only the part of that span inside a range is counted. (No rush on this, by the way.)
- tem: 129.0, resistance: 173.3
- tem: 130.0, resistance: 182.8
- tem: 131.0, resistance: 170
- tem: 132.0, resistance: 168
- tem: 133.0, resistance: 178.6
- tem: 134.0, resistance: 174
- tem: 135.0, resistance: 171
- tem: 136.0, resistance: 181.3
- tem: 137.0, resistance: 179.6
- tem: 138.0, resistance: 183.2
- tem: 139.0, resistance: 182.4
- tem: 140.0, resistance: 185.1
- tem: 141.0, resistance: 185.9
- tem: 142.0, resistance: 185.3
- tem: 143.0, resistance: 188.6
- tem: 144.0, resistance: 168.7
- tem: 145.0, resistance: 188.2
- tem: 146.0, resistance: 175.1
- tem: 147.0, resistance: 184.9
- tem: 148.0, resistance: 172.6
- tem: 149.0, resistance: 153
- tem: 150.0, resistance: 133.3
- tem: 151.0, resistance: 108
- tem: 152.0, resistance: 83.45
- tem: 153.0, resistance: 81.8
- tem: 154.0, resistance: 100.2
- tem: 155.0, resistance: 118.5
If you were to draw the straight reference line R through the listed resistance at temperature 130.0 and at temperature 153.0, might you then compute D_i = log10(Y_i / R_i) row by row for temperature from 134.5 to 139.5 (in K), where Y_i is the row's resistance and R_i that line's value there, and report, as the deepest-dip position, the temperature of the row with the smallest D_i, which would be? 135.0 K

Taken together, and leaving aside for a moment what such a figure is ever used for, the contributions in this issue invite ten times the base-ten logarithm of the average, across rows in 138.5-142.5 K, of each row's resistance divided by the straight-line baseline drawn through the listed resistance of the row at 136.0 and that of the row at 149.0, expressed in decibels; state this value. 0.32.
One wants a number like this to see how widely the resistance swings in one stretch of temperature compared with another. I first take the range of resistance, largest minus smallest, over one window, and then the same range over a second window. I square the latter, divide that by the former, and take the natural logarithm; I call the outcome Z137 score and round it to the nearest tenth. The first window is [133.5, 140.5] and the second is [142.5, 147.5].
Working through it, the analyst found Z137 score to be 3.3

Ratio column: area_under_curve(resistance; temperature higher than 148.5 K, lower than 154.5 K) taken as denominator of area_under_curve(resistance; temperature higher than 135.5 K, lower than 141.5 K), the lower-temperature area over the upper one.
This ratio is 1.66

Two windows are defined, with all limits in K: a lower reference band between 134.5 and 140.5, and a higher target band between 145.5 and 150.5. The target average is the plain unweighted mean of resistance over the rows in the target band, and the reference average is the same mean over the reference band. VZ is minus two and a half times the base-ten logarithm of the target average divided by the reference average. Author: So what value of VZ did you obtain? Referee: 0.11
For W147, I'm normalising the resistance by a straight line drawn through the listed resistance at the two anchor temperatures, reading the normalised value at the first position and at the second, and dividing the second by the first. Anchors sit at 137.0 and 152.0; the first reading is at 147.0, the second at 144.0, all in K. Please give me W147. 0.78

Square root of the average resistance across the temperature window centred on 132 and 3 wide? 13.1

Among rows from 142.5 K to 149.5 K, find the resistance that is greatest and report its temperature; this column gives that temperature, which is 143.0 K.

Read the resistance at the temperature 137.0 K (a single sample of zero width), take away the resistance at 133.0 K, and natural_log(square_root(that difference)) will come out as 0.0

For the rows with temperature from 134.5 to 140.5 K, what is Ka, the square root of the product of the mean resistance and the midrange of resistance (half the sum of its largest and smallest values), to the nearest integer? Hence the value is 179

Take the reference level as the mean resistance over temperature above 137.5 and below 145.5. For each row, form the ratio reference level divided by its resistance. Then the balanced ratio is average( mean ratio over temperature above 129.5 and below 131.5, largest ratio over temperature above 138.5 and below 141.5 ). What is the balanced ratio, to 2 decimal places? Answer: 1.02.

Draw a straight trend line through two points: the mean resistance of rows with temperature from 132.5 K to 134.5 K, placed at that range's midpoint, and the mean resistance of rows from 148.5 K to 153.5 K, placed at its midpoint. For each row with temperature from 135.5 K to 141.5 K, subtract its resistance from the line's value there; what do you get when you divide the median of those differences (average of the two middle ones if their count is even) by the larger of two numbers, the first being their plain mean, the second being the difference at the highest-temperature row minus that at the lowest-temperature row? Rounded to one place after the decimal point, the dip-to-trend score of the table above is 1.1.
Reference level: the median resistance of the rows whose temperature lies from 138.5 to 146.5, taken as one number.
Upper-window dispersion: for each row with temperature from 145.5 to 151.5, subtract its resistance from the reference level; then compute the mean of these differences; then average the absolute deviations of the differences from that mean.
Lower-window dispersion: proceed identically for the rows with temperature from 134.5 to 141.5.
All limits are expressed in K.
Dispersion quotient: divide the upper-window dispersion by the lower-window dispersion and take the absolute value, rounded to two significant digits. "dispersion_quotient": 6.8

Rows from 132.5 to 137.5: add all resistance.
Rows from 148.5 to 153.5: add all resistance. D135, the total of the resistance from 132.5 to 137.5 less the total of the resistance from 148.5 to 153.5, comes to 325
